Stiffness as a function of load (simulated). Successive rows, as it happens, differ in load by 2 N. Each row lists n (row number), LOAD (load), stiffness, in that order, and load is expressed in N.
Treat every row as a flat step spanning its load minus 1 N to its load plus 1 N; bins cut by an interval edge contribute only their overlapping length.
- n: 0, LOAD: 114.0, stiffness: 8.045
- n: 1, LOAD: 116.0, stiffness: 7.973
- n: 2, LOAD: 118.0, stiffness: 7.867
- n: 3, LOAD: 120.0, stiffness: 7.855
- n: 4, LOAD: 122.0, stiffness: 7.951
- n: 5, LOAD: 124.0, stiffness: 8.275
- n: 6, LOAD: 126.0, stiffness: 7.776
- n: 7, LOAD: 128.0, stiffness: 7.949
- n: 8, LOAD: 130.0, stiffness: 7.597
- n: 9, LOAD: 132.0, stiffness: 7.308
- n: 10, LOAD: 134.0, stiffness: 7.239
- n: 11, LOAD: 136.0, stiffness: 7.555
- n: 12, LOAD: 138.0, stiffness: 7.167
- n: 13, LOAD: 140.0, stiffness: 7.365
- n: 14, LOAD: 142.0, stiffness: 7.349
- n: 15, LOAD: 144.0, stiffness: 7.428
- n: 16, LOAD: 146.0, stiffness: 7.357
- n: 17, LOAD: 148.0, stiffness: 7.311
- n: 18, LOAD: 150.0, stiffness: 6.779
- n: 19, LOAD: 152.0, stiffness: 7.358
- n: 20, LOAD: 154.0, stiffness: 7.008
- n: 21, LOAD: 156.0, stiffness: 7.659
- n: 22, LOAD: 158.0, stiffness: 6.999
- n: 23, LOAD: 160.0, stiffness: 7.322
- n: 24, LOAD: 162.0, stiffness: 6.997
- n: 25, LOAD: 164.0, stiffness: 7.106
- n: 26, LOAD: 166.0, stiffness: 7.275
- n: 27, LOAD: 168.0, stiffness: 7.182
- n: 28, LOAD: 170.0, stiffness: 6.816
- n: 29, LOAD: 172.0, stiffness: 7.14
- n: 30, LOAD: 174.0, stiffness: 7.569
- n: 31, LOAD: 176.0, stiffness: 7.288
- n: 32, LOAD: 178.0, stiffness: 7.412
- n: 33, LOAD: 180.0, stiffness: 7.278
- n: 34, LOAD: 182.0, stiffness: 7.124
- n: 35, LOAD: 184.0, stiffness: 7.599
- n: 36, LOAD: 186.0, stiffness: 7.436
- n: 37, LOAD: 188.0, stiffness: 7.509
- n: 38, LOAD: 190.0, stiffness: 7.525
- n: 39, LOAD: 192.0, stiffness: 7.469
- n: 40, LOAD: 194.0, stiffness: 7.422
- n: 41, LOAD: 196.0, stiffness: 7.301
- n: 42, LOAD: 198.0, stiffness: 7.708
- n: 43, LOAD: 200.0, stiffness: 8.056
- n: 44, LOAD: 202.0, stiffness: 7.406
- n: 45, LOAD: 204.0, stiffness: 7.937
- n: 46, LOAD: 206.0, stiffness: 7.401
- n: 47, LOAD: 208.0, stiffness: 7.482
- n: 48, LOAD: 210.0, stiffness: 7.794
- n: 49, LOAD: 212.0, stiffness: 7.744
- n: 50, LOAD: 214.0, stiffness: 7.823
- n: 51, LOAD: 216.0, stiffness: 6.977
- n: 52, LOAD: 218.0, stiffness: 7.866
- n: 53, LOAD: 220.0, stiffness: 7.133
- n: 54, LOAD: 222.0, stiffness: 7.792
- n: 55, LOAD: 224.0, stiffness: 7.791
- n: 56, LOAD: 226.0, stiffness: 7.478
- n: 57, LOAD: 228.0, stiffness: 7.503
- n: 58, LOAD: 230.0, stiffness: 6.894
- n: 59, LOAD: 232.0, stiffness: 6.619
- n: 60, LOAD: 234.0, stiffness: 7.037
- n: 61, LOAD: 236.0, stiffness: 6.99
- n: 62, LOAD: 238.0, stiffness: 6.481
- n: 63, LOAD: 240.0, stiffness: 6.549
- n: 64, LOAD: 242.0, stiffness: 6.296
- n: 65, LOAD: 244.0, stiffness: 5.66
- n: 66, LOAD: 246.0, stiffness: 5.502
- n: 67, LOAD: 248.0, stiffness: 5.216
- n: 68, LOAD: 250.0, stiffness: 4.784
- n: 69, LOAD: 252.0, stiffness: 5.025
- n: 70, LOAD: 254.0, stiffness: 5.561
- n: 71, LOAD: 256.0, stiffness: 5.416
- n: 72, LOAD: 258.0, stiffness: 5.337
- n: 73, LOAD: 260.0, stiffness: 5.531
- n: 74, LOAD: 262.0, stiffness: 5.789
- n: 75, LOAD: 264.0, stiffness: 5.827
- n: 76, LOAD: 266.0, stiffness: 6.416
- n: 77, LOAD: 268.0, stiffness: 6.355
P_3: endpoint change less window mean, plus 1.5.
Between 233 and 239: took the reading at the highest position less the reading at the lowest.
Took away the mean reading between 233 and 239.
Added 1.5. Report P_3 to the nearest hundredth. -5.89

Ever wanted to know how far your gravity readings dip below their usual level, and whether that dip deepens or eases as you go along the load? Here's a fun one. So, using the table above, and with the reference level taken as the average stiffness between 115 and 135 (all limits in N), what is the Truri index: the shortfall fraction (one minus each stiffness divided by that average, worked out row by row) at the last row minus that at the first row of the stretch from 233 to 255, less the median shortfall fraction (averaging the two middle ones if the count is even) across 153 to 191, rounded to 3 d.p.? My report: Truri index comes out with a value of 0.125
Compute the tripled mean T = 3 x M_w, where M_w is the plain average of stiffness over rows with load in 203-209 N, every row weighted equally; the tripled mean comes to 22.8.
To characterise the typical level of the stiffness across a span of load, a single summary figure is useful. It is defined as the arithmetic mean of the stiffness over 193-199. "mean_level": 7.48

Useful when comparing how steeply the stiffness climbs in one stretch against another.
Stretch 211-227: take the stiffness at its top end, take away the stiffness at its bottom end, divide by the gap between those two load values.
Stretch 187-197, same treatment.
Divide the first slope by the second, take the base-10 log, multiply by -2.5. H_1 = 0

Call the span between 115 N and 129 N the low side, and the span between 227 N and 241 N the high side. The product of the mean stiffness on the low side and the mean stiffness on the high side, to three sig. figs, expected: 54.6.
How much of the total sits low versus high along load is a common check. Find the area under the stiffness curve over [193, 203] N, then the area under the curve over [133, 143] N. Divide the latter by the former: 0.97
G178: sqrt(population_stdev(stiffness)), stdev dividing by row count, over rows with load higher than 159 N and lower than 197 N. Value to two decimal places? 0.45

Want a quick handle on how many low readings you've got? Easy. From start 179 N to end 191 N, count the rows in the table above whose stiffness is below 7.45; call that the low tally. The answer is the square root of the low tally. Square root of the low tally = 1.73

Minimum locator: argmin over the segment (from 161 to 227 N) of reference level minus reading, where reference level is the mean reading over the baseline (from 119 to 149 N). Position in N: 200.0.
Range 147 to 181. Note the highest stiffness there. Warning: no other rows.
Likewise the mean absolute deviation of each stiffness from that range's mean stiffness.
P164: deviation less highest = -7.47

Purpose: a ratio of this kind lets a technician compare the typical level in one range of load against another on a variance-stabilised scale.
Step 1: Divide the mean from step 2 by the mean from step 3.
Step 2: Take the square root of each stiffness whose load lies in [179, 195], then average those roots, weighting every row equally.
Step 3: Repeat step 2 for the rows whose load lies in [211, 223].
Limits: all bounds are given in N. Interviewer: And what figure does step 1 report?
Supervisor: 0.99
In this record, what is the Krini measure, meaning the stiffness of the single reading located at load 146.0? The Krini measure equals 7.357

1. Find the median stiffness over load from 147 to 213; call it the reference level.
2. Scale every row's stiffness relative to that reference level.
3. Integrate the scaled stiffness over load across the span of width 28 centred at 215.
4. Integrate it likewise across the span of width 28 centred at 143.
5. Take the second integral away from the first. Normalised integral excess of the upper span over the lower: 1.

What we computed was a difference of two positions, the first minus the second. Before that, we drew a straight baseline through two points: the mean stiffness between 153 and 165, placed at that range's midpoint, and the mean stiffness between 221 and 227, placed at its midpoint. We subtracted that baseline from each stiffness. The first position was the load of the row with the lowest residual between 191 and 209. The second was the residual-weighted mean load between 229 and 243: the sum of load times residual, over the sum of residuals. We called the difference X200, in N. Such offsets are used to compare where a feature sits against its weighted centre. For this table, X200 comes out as -40.8 N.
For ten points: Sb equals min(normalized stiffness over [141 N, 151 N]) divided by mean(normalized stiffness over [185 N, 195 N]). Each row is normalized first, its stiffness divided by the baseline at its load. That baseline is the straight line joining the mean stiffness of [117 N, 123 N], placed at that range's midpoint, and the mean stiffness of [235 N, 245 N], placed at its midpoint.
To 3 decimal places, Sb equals 0.847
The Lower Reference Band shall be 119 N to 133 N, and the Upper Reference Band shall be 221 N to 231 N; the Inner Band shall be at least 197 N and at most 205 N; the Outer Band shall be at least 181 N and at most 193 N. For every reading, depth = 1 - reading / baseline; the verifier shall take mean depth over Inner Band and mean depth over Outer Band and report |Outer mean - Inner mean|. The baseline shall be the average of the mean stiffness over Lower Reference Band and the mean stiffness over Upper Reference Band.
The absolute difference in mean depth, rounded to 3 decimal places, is 0.044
